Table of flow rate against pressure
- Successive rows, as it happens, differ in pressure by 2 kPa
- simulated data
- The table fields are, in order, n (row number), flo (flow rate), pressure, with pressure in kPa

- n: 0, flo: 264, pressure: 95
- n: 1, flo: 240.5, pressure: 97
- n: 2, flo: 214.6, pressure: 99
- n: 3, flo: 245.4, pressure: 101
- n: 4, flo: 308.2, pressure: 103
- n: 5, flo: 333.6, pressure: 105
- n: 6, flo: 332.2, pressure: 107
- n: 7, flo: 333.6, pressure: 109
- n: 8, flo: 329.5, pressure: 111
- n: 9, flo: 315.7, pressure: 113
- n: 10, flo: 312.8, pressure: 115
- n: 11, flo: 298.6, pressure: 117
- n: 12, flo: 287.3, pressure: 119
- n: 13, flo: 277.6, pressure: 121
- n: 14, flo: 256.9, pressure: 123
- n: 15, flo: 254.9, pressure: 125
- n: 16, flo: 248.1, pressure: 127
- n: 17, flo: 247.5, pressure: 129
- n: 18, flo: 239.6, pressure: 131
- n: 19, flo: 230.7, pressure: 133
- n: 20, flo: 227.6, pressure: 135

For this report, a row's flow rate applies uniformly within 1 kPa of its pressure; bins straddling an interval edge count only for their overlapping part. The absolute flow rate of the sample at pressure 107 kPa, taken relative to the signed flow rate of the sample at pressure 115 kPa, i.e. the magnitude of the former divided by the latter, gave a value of 1.06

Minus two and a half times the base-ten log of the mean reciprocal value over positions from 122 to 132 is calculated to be 5.99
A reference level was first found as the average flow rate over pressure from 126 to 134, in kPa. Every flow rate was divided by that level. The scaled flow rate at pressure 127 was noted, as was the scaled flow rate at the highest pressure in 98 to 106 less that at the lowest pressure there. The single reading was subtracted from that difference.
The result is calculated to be -0.53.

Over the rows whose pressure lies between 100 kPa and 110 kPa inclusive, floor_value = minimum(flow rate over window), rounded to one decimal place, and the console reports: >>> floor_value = 245.4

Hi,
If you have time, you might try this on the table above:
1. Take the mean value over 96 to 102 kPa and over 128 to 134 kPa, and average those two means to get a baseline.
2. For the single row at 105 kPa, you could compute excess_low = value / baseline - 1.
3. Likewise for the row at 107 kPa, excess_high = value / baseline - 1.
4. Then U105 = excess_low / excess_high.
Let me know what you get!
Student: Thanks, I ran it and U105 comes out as 1.0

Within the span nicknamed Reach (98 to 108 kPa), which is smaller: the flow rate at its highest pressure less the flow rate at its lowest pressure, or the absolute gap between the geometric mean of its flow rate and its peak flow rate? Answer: 51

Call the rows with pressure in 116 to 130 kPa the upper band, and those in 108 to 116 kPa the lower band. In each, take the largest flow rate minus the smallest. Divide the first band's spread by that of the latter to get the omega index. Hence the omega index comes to 2.5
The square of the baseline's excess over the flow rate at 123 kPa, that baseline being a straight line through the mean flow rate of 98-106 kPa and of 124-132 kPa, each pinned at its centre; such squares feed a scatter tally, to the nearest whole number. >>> 16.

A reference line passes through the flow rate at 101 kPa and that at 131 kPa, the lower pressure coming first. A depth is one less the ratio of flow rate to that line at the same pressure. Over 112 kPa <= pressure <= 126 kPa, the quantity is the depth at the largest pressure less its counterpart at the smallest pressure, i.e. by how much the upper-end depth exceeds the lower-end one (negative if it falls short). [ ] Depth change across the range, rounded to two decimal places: 0.24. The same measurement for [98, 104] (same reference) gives -0.38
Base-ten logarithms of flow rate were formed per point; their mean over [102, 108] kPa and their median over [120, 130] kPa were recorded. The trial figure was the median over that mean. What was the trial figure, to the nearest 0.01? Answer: 0.96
